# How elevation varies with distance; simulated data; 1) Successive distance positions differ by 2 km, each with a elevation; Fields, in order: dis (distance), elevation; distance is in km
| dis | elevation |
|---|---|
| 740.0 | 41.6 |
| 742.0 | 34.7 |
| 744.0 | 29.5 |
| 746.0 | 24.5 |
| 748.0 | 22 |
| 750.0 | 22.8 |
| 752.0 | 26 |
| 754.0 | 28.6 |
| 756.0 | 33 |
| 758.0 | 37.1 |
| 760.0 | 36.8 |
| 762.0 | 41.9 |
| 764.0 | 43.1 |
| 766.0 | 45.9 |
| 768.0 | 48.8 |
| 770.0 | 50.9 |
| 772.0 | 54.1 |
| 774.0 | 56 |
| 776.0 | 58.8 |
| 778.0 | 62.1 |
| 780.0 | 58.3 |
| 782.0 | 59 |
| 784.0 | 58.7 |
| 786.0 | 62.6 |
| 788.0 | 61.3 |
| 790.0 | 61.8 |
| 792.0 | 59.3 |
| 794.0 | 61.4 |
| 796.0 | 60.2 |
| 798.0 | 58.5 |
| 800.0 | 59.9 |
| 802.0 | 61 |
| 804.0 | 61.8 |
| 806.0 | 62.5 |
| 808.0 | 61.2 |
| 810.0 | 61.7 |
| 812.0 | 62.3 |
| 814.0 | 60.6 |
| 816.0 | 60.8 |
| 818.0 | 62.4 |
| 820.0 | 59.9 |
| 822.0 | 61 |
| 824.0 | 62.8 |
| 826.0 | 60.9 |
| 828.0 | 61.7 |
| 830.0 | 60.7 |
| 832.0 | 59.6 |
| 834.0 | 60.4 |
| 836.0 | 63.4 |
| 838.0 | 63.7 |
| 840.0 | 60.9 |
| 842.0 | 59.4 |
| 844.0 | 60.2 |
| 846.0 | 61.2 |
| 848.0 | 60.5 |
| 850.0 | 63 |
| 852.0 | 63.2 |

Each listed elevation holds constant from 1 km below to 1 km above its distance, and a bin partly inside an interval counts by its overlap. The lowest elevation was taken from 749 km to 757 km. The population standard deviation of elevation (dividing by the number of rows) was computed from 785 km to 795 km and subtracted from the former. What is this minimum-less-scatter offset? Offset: 21.7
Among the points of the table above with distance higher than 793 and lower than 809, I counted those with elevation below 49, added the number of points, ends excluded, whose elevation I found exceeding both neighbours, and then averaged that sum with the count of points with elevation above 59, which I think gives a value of 4.0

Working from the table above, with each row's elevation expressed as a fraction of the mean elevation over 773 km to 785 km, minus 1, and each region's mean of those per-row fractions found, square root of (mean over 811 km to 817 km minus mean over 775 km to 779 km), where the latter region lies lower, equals 0.12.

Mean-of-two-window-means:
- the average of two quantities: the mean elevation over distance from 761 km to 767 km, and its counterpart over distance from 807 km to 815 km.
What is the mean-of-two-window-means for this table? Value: 53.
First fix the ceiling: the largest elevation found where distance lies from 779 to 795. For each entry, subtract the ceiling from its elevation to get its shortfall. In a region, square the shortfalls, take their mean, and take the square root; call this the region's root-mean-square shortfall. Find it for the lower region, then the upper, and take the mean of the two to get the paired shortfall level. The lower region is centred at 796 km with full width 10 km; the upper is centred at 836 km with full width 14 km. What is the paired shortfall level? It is 2.5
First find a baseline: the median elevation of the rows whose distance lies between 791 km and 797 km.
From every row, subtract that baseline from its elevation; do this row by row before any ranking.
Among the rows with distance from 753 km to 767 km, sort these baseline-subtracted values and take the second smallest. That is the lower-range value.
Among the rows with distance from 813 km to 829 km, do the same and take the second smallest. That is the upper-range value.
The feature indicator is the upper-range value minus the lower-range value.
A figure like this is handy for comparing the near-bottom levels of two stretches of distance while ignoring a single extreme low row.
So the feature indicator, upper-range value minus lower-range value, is 28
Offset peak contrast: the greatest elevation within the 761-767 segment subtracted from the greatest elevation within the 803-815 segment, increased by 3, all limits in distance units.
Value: 19.6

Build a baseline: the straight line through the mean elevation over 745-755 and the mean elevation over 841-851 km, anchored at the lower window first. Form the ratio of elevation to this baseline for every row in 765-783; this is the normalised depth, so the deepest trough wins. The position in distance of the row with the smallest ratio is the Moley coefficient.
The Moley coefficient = 766.0 km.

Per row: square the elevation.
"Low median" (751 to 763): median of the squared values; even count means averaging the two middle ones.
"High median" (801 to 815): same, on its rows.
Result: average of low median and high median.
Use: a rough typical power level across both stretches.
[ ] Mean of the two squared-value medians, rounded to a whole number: 2514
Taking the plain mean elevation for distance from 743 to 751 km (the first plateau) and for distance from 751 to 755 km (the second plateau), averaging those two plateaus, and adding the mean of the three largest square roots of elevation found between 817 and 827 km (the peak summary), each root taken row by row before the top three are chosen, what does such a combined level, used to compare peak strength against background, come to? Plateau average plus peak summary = 34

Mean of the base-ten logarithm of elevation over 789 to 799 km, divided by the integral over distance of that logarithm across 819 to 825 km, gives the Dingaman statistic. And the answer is 0.17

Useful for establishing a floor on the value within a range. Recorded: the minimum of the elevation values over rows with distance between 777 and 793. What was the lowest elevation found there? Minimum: 58.3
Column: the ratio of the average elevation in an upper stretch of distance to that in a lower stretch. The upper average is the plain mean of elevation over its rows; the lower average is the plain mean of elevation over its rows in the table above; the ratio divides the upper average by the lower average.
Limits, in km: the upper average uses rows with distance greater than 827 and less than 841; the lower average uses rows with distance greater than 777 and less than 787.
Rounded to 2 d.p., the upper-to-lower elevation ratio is 1.02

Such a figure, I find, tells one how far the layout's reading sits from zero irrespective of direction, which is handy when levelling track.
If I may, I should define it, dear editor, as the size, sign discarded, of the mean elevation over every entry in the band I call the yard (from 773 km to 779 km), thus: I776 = 59.0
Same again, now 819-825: 61.2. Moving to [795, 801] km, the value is 59.5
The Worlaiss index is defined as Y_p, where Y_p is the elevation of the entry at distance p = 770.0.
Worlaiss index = 50.9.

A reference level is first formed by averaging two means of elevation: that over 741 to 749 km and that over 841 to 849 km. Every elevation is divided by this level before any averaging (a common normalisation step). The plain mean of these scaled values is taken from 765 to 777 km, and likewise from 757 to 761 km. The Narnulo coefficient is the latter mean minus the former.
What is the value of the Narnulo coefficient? -0.35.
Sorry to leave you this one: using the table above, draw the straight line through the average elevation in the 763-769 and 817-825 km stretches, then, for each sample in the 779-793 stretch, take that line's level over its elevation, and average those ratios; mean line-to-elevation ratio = 0.858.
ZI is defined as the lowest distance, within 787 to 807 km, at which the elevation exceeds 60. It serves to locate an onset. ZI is 788.0 km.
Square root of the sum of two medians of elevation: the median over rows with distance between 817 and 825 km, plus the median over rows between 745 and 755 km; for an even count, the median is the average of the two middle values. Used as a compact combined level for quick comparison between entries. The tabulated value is 9.3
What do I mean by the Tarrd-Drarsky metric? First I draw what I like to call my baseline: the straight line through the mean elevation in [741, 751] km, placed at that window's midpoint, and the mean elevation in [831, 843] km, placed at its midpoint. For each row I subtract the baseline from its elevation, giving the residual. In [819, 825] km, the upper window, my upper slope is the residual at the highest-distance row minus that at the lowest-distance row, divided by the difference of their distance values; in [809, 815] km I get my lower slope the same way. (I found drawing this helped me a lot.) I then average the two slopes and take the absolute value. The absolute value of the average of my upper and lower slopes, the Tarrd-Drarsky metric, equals 0.15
